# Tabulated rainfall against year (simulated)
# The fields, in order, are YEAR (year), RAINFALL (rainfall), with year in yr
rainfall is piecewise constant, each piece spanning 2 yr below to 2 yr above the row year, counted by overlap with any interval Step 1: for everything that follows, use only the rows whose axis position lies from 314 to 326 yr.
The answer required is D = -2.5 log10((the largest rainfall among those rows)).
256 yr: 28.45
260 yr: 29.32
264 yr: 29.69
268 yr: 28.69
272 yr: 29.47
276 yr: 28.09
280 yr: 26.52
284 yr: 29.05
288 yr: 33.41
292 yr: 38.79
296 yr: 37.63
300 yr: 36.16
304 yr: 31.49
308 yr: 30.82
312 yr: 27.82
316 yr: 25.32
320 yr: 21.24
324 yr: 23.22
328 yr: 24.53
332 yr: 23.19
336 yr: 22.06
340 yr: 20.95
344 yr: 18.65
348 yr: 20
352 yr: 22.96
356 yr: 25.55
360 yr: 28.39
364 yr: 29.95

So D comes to -3.51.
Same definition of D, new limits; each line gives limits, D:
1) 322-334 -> -3.47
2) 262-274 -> -3.68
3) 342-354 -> -3.40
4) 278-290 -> -3.81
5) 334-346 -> -3.36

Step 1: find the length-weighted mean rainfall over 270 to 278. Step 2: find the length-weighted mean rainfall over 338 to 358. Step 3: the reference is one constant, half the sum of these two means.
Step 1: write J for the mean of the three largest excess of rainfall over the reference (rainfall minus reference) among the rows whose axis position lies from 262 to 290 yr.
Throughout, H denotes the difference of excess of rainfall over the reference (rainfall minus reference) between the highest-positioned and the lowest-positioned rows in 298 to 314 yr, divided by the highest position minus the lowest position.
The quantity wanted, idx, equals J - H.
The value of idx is 6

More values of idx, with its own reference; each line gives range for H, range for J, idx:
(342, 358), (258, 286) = 4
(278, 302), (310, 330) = 0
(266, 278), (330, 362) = 1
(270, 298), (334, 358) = -2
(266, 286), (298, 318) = 8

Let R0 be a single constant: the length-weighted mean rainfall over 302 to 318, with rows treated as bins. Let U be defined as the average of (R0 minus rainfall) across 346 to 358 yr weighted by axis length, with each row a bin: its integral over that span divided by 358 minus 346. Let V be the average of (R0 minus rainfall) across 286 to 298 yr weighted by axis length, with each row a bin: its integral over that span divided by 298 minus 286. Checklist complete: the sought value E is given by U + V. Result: -2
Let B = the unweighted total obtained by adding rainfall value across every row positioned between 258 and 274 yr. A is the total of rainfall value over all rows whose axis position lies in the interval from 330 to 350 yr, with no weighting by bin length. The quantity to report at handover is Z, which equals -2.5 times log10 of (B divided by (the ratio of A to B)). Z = -5.3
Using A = 105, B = 117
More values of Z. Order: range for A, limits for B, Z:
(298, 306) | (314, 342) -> -6.5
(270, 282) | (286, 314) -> -7.1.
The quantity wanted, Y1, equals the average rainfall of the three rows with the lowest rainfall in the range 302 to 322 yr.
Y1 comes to 25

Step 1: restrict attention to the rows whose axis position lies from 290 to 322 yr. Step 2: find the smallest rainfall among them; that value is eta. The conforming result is 21.24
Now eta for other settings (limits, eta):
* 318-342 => 20.95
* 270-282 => 26.52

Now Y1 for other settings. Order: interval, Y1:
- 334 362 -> 20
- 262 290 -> 28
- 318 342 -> 21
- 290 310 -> 33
